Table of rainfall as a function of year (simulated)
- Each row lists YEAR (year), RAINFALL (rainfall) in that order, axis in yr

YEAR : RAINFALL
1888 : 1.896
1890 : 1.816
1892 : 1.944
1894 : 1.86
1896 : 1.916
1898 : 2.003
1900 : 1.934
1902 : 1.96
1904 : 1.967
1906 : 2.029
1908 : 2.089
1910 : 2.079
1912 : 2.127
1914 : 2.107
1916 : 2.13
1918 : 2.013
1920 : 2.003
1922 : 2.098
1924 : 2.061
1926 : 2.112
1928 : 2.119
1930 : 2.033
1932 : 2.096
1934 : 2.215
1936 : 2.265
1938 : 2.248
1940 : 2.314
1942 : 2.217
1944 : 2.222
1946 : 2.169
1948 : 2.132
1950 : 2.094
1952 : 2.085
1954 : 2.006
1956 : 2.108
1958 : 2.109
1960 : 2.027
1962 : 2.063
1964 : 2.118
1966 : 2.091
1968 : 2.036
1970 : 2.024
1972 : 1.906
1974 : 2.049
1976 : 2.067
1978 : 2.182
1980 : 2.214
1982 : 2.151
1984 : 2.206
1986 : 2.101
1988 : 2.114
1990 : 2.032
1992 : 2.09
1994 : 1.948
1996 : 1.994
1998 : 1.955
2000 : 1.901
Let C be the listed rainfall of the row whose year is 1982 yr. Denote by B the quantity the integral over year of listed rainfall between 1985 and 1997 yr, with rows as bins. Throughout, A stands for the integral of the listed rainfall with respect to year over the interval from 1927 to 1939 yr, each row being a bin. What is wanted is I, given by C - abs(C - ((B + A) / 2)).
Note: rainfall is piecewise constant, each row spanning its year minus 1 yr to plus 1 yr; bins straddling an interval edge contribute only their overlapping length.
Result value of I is -21.0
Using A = 26.0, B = 24.6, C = 2.151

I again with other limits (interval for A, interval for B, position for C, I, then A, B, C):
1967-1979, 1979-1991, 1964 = -20.8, 24.5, 25.6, 2.118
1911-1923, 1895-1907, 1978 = -19.9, 25.0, 23.6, 2.182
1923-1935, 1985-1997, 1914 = -20.7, 25.3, 24.6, 2.107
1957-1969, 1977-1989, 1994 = -21.5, 24.9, 25.9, 1.948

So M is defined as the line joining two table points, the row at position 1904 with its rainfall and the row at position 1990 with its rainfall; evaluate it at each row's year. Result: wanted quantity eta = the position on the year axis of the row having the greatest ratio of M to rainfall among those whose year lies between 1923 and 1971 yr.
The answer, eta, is 1954 yr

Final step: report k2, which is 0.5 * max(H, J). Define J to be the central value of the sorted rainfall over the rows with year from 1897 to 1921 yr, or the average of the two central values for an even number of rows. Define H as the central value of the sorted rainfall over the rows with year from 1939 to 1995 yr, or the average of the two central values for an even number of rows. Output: 1.05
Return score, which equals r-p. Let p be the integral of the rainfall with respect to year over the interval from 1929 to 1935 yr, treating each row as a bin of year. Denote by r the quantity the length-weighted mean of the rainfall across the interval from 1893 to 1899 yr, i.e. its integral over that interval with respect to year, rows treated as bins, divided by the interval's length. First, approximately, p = 12.7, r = 1.93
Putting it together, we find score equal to -10.8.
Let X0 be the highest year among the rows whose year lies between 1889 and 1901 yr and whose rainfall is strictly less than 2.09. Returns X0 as 1900 yr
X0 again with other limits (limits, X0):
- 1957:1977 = 1976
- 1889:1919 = 1918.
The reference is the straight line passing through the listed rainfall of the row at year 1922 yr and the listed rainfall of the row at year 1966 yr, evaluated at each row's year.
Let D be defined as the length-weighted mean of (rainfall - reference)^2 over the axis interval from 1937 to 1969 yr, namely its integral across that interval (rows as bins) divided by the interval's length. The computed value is 0.0079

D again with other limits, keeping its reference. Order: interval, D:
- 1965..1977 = 0.0072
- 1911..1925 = 0.0028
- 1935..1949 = 0.0197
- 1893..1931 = 0.0105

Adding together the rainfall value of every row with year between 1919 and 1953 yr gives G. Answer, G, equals 36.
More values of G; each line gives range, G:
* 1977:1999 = 23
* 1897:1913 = 16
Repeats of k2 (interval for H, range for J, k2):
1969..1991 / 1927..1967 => 1.06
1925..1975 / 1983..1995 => 1.05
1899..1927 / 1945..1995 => 1.05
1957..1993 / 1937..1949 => 1.11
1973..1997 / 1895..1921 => 1.05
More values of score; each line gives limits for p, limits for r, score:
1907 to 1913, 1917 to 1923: -10.6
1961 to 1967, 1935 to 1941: -10.3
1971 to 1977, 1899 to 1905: -10.1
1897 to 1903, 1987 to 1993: -9.7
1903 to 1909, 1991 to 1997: -10.2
